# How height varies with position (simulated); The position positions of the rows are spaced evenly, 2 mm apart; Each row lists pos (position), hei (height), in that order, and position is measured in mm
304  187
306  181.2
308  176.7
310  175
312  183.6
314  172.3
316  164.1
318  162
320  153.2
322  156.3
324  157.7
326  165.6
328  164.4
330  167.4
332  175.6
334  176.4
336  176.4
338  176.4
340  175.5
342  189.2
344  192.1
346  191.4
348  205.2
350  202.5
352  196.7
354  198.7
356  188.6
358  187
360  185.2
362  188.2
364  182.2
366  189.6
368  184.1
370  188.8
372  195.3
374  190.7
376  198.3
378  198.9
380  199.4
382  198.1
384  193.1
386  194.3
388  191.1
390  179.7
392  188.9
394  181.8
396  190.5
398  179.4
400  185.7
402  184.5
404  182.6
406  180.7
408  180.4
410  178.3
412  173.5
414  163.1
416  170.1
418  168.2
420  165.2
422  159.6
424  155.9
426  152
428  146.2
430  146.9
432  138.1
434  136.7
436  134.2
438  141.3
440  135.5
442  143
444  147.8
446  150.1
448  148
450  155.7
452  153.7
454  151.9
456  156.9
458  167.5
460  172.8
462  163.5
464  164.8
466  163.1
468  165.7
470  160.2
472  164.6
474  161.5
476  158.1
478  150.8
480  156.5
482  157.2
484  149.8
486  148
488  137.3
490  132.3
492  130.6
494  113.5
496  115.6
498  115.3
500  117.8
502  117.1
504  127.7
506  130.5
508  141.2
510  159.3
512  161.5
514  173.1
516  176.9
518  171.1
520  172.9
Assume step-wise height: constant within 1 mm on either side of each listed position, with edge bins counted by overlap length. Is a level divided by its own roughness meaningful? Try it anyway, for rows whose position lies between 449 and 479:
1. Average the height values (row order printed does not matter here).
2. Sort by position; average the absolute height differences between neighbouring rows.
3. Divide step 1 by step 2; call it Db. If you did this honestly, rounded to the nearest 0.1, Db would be 35.5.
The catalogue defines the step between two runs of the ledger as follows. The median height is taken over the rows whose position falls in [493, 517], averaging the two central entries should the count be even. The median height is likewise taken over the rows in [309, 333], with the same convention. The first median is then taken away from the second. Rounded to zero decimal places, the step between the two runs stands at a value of 36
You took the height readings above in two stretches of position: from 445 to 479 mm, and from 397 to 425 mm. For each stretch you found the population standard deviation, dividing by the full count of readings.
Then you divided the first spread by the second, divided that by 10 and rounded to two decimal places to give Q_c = 0.07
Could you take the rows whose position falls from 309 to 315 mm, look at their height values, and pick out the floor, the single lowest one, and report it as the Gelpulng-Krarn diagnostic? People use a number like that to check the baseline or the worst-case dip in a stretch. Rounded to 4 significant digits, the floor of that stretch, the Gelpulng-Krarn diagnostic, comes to 172.3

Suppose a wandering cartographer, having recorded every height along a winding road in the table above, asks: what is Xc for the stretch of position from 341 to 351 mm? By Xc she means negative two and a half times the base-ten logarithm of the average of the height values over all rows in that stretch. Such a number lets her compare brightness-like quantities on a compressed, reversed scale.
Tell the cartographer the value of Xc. -5.73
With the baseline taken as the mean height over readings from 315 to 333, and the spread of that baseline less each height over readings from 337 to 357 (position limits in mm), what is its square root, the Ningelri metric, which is 3.1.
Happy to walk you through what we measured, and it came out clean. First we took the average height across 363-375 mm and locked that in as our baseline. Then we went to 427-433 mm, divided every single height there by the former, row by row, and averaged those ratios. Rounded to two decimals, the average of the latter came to 0.76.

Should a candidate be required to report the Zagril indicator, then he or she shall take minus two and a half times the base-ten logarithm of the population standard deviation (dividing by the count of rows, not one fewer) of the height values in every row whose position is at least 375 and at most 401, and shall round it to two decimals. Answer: -2.11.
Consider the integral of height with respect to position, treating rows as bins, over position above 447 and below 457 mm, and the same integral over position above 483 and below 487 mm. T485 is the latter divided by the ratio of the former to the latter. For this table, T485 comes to 231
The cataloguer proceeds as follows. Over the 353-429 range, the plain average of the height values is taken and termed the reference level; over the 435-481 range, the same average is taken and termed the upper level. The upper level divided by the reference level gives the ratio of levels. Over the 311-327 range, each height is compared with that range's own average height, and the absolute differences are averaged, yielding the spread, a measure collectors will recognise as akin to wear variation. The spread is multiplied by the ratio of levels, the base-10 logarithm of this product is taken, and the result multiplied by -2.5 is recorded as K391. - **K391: -1.96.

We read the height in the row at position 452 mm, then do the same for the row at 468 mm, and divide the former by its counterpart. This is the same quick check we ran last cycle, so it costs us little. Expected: 0.93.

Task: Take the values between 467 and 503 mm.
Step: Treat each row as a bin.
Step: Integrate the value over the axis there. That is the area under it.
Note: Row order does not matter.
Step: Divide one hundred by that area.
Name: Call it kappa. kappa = 0.0196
